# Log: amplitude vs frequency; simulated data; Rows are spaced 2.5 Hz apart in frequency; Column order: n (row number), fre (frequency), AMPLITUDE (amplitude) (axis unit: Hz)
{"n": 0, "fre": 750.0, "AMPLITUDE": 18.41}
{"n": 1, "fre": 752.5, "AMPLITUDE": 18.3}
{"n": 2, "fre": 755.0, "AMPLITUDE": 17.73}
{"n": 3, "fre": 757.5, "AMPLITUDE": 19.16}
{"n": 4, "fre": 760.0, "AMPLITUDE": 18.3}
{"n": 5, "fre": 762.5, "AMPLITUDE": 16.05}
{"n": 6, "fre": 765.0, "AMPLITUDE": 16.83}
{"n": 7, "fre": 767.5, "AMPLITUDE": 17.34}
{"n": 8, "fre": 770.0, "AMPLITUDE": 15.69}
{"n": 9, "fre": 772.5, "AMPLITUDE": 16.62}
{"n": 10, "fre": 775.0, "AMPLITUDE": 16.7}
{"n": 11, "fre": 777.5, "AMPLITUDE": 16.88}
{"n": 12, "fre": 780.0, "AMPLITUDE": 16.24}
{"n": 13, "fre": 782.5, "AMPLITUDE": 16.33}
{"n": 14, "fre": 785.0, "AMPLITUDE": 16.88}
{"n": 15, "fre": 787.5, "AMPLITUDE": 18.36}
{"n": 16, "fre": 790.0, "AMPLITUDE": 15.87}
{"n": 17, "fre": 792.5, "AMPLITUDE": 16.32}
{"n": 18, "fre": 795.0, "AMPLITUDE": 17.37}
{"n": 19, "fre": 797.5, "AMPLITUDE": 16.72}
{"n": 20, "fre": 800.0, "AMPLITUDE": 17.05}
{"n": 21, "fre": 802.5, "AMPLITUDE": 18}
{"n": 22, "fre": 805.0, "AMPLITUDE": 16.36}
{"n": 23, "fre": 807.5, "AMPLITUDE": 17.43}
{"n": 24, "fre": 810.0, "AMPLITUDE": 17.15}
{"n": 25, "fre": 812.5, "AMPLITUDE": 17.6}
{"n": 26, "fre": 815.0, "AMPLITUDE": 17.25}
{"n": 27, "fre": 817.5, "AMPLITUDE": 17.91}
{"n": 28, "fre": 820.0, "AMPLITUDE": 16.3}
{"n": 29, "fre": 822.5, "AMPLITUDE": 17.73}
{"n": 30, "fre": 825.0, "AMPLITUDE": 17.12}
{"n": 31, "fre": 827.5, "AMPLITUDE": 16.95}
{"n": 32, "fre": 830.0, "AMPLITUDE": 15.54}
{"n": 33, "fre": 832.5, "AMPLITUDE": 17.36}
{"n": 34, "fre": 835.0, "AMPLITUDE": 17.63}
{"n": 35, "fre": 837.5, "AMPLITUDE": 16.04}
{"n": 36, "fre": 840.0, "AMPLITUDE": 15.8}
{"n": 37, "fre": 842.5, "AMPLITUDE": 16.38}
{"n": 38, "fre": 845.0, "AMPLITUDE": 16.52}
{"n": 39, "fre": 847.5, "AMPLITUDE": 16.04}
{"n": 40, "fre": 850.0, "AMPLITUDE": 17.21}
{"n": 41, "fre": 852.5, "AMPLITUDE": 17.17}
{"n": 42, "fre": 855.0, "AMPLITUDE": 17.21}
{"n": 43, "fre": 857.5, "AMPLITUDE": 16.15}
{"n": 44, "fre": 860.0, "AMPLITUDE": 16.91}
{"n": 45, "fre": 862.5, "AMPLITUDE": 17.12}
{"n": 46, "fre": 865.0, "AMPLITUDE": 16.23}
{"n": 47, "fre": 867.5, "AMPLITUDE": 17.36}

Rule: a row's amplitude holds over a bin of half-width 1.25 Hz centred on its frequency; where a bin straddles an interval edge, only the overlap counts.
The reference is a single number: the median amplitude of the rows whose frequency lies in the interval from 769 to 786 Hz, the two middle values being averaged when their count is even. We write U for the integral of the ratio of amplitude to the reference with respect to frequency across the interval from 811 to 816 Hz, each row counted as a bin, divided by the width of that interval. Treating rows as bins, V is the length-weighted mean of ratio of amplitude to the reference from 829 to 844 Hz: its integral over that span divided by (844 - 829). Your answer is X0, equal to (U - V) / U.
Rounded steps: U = 1.05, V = 0.99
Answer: 0.05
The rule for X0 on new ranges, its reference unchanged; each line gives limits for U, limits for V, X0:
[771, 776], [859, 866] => -0.01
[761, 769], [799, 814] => -0.03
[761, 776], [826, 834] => -0.01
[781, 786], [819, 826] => -0.03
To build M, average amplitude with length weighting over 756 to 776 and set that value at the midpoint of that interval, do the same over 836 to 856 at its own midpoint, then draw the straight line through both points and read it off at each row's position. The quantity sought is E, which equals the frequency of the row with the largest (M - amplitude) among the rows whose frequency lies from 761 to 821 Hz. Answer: 770.0 Hz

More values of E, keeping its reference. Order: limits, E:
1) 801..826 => 805.0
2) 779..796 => 790.0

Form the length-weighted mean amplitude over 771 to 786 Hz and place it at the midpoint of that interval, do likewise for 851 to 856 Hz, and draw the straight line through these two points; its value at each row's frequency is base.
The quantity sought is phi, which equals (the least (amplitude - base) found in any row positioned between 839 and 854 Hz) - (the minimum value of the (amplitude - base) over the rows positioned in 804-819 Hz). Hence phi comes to -0.8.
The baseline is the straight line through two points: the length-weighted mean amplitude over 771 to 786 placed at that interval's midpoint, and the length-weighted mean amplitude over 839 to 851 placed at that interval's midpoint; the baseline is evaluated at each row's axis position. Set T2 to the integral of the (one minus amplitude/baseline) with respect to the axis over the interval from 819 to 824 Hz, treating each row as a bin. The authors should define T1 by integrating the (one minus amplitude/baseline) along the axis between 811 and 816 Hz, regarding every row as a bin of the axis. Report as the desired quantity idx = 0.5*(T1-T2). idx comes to -0.05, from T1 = -0.28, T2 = -0.18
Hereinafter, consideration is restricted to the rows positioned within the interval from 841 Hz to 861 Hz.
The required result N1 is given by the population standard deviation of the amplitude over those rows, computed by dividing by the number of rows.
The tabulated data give 0.46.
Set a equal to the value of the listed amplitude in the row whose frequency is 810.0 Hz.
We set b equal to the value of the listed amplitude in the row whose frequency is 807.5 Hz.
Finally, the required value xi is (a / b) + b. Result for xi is 18.4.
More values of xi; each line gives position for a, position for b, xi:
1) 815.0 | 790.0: 17.0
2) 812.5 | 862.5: 18.1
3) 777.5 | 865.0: 17.3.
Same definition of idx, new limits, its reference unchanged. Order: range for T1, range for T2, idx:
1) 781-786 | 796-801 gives 0.06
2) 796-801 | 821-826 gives 0.09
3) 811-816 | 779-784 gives -0.18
